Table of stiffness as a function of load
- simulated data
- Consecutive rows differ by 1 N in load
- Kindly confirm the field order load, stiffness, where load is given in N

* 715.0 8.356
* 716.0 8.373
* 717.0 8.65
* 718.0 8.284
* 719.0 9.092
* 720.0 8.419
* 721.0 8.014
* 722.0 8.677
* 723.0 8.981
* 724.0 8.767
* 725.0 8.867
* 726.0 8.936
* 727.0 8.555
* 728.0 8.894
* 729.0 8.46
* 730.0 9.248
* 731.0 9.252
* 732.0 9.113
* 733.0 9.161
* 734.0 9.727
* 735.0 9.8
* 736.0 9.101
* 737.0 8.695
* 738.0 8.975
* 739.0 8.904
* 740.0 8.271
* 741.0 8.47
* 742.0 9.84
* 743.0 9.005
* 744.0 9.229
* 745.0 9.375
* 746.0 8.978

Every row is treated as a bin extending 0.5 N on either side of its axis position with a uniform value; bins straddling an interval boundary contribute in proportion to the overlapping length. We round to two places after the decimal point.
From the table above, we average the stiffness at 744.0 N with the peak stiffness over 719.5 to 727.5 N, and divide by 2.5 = 3.64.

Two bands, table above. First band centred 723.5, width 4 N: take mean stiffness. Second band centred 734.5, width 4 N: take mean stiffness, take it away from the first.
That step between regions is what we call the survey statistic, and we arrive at -0.6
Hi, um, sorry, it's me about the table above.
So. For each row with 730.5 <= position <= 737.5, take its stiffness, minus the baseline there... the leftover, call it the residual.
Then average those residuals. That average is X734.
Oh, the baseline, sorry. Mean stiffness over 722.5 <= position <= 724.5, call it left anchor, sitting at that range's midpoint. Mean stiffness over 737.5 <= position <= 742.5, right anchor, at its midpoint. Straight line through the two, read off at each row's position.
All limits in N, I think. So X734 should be 0.38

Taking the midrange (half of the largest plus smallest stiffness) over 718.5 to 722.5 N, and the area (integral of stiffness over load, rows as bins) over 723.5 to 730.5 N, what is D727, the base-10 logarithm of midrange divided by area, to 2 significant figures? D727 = -0.86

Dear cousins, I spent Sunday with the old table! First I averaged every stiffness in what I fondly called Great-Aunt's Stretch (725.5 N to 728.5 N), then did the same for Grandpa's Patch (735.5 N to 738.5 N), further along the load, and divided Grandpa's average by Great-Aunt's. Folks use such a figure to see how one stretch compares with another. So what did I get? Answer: 1.01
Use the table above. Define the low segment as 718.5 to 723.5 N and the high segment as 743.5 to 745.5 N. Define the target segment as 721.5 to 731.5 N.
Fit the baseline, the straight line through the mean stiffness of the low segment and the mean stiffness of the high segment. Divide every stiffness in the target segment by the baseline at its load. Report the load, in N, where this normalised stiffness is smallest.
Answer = 729.0 N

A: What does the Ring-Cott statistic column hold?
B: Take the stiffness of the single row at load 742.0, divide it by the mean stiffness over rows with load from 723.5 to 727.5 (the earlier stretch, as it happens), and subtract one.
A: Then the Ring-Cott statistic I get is 0.12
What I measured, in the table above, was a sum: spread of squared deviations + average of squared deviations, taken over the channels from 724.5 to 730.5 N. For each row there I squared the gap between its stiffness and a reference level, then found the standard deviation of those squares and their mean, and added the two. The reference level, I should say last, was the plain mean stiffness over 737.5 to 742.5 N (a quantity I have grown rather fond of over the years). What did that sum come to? 0.15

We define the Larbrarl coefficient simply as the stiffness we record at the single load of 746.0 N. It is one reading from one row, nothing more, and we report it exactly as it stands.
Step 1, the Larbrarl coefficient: 8.978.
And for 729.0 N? 8.46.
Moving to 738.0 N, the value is 8.975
